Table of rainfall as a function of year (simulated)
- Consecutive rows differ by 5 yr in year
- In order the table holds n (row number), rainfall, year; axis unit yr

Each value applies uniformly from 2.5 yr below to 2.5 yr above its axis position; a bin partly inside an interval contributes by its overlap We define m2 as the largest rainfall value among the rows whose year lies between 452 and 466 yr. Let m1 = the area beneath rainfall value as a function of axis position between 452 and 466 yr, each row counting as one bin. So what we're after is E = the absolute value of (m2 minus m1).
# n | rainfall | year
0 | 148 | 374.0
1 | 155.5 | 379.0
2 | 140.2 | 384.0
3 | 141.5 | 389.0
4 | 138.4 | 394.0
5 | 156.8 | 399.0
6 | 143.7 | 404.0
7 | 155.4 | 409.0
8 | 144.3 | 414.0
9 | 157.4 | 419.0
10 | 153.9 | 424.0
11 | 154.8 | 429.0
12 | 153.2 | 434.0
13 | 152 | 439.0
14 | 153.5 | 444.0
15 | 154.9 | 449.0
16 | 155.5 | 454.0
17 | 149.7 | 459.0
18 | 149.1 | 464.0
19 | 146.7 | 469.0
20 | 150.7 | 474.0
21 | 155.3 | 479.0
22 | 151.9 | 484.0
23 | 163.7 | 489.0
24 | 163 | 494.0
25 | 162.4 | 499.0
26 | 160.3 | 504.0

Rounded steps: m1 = 2119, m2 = 155.5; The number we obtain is 1964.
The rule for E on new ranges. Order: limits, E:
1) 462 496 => 5082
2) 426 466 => 5960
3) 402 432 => 4395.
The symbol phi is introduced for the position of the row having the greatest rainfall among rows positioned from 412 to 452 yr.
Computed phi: 419.0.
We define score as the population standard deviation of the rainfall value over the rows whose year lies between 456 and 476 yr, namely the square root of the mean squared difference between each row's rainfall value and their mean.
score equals 1.5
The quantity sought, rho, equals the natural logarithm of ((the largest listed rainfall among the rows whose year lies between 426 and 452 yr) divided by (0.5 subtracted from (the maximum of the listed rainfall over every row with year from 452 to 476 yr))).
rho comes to -0.001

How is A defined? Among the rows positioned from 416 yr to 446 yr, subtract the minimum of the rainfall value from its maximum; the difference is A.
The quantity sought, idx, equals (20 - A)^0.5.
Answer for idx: 3.8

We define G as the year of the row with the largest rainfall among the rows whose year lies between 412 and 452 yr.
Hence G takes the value 419.0 yr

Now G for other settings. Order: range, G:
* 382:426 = 419.0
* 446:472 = 454.0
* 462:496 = 489.0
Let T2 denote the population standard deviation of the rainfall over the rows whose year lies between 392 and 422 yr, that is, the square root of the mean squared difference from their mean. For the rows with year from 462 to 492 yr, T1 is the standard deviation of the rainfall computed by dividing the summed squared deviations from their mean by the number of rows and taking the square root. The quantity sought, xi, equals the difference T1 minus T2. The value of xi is -2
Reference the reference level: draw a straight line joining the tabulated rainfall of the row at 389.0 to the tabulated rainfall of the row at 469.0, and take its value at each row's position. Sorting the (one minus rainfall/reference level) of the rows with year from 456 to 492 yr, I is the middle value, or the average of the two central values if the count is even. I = -0.02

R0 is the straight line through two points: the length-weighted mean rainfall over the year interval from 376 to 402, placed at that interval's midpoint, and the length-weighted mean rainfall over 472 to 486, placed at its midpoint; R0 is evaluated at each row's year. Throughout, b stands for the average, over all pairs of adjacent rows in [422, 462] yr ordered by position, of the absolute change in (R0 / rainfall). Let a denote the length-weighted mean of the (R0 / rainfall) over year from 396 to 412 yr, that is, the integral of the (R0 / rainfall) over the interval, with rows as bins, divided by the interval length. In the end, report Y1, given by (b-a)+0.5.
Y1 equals -0.465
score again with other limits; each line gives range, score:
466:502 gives 6.3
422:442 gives 1.0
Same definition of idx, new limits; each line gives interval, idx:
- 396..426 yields 2.5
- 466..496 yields 1.7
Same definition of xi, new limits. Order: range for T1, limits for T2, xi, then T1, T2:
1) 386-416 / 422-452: 6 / 6.9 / 1.0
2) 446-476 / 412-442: -1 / 3.1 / 4.1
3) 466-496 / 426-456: 5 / 6.3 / 1.2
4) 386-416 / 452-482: 4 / 6.9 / 3.2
